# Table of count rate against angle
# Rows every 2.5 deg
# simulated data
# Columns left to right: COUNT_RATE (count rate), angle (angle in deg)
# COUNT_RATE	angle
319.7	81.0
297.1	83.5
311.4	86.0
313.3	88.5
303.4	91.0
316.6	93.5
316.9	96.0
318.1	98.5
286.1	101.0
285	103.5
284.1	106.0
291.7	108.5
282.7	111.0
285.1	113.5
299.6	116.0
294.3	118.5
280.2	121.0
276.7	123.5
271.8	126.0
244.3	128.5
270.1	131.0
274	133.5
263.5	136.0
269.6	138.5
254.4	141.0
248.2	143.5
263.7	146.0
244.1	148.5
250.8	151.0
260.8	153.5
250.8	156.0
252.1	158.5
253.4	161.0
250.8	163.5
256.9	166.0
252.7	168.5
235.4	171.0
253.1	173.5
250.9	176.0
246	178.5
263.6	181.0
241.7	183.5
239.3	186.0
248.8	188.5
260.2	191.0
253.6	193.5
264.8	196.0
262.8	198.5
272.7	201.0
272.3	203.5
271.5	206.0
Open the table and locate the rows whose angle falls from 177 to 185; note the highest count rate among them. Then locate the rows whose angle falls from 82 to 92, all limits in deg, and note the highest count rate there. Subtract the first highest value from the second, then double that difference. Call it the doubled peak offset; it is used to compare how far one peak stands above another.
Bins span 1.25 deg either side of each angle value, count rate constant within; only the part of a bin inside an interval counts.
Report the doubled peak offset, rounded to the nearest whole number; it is 99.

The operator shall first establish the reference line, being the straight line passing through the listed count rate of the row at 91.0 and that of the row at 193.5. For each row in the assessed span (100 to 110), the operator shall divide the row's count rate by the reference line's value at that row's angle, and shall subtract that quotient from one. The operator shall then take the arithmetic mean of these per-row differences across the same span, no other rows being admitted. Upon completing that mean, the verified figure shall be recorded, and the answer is 0.03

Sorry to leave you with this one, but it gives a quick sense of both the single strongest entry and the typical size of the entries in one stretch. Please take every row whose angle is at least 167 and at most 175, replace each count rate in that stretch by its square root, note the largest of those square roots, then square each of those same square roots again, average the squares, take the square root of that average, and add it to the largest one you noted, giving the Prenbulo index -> 31.63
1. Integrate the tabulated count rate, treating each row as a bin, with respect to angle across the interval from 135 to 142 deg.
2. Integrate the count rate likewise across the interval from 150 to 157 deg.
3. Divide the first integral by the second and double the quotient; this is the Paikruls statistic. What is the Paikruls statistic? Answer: 2.07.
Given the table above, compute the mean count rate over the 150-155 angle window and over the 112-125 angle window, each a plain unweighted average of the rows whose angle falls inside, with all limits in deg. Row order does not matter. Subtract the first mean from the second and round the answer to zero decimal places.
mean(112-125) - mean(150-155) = 31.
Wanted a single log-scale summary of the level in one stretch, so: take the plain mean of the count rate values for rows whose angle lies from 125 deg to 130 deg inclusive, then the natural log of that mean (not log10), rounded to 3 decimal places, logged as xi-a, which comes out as 5.553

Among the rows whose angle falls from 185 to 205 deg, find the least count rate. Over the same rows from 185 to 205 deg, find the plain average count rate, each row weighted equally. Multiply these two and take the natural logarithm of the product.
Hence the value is 11.0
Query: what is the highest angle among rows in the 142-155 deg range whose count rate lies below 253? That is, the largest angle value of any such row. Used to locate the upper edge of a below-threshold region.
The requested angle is 151.0 deg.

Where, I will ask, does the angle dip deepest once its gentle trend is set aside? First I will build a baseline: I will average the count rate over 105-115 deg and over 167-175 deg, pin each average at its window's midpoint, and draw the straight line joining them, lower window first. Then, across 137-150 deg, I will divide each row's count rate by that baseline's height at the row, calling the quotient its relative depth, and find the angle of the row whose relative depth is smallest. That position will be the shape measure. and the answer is 148.5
